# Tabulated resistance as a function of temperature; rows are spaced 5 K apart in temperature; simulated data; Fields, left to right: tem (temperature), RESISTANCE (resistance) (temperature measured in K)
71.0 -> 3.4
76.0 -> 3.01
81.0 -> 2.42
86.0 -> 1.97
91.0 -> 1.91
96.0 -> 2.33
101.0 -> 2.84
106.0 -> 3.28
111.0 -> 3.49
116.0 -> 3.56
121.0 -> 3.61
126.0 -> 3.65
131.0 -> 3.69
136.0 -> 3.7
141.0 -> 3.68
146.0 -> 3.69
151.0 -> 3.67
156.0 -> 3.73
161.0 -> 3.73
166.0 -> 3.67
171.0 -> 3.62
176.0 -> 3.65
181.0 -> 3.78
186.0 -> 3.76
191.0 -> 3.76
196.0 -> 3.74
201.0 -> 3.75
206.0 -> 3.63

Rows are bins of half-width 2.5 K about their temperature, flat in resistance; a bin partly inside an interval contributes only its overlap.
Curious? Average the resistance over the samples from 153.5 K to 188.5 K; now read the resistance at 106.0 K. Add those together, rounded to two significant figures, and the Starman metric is 7.0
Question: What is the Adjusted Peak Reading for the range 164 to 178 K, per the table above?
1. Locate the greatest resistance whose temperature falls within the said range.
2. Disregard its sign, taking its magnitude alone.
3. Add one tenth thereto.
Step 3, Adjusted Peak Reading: 3.77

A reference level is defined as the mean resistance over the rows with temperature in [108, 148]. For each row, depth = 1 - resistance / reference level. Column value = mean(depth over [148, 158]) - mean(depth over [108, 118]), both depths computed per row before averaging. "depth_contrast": -0.05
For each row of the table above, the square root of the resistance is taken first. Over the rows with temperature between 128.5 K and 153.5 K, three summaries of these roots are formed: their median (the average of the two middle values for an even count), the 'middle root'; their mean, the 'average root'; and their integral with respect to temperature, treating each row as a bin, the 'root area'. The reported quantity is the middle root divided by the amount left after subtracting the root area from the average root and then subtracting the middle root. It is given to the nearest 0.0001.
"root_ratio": -0.0400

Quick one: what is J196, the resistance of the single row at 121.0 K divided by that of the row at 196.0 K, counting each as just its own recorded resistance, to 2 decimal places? 0.97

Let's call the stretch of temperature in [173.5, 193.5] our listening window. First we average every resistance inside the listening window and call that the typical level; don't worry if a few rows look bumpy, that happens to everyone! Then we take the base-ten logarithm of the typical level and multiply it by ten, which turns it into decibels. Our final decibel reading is 5.73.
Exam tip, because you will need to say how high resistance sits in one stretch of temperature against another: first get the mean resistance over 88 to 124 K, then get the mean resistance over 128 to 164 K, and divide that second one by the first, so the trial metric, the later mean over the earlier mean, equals 1.23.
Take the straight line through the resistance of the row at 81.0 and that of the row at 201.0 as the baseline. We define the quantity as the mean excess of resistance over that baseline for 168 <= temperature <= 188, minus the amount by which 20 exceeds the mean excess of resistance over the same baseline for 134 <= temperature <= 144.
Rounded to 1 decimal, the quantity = -19.2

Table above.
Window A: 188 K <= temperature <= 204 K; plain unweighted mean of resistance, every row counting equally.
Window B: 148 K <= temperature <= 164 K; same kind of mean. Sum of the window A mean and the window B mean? 7.5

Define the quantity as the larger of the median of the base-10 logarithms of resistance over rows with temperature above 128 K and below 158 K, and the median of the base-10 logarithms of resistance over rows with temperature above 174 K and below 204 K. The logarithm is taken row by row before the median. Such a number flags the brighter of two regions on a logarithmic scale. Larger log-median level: 0.575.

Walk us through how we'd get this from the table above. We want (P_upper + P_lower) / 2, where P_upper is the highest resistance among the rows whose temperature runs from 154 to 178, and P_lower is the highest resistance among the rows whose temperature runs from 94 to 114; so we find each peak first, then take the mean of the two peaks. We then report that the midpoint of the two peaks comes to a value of 3.61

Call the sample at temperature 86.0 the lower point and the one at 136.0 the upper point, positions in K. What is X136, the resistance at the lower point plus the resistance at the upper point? 5.7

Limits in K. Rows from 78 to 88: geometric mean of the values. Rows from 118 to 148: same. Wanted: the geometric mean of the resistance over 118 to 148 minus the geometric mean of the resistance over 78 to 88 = 1.5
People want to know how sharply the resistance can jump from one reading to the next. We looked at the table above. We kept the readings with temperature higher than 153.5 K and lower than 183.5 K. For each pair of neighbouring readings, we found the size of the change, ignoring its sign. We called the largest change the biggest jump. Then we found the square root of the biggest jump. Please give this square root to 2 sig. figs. 0.36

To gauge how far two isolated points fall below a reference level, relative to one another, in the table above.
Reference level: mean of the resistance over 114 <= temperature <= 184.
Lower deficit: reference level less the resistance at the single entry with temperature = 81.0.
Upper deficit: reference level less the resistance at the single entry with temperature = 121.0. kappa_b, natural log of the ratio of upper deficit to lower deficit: -3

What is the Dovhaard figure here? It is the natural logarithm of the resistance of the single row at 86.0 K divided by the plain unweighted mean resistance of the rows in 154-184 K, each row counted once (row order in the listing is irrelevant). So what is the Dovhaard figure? -0.63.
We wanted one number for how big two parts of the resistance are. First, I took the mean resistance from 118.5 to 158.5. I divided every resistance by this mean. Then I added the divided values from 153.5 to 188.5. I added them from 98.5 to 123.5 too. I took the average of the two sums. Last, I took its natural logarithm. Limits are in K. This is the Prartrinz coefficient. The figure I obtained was 1.8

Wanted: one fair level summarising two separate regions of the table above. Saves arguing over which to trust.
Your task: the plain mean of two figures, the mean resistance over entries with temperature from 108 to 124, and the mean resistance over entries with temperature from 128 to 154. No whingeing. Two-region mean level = 3.6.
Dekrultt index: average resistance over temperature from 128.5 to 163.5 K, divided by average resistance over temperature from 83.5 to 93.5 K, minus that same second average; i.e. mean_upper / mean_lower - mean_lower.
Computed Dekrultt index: 0.0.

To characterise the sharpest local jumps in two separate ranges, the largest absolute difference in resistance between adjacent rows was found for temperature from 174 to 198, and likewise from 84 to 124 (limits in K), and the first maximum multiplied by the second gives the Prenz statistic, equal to 0.07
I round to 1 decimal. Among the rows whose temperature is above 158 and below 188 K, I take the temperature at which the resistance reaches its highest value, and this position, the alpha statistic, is 181.0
